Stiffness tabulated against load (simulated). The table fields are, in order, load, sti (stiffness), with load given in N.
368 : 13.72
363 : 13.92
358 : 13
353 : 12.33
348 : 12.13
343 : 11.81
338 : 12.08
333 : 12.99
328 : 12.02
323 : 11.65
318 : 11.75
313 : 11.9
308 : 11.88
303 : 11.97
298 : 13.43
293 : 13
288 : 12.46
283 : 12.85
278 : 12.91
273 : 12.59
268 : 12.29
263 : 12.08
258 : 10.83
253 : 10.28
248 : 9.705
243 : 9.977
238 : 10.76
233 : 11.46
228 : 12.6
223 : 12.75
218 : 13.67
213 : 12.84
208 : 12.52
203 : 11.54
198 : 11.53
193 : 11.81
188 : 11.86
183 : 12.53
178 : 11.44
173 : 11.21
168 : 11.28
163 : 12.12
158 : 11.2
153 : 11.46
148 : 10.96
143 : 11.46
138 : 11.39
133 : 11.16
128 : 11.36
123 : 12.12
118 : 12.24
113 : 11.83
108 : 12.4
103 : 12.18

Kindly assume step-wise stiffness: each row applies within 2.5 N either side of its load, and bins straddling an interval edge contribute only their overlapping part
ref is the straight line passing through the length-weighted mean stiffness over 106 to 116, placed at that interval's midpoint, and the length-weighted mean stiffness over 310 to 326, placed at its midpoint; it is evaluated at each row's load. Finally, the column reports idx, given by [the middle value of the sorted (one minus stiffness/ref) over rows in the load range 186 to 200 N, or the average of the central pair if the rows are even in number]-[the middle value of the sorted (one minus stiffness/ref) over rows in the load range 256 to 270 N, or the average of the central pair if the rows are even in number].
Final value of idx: 0.032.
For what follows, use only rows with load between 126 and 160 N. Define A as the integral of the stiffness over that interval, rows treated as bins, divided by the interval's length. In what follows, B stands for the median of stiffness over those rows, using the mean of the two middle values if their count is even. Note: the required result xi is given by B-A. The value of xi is 0.08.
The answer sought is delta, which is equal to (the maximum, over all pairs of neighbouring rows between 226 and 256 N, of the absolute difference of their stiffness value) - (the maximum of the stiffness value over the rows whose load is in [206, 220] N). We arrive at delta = -12.5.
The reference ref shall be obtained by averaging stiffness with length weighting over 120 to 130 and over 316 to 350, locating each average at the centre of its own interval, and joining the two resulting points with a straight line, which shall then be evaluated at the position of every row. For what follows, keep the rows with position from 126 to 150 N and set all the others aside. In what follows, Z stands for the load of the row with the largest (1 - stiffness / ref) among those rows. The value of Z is 148 N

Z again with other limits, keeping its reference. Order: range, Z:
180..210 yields 198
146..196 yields 148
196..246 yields 243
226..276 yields 248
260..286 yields 263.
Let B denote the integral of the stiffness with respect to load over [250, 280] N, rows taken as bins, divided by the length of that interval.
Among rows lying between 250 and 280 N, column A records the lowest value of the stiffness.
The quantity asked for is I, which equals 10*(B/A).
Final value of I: 11.5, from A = 10.28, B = 11.8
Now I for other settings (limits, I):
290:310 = 10.6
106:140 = 10.6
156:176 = 10.2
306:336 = 10.3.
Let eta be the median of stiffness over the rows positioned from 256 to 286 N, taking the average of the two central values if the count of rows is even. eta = 12.4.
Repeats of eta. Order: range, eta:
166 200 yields 11.5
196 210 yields 11.5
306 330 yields 11.9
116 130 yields 12.1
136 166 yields 11.4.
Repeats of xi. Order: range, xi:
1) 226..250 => -0.13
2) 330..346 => -0.20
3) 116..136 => 0.04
